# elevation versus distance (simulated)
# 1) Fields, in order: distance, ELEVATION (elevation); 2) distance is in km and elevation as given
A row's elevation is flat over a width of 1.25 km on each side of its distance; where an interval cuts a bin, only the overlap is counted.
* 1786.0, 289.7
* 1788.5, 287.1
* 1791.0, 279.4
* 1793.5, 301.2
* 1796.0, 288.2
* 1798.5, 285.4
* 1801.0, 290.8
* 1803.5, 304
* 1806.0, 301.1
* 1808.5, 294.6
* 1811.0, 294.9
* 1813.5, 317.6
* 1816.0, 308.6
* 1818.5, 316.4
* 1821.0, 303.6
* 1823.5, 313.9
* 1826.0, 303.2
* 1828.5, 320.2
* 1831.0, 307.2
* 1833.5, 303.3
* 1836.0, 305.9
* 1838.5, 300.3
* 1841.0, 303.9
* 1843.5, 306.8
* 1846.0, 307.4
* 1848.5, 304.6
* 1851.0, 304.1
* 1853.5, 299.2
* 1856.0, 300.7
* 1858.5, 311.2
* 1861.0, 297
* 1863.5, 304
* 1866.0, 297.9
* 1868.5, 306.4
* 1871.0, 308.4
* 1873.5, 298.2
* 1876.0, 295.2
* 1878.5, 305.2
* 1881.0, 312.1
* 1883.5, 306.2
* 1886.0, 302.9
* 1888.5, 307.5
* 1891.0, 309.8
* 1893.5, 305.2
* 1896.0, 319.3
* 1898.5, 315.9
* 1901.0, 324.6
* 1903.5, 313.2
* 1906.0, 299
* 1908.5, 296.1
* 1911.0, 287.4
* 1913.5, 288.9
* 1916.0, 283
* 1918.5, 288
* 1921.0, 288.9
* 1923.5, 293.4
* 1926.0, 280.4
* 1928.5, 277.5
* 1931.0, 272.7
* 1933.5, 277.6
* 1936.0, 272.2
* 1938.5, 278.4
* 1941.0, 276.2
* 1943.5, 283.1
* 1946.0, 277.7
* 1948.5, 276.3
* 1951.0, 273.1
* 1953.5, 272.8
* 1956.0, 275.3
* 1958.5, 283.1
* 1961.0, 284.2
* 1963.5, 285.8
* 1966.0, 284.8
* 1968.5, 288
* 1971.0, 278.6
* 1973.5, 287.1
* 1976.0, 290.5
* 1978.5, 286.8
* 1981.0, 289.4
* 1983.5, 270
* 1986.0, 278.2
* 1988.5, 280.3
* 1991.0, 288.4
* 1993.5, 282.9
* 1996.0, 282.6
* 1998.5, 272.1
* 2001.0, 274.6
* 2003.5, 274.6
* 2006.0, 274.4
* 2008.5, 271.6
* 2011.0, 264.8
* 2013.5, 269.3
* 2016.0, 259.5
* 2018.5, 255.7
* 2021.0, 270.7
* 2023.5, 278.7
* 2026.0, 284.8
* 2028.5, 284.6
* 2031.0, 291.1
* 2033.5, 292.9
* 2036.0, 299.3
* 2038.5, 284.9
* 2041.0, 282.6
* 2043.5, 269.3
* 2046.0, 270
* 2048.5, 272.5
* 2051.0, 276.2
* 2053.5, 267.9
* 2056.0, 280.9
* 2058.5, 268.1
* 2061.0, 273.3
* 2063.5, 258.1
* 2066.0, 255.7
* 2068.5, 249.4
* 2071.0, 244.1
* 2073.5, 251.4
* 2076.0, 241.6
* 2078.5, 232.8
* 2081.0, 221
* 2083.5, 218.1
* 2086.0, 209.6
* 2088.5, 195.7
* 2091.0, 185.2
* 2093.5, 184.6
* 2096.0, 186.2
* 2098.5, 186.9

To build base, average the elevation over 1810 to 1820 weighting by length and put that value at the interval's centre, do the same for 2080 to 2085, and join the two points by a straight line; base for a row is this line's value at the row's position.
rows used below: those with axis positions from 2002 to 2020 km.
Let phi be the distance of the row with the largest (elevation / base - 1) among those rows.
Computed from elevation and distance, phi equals 2006.0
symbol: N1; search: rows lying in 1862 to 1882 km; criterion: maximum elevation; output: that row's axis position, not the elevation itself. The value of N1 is 1881.0 km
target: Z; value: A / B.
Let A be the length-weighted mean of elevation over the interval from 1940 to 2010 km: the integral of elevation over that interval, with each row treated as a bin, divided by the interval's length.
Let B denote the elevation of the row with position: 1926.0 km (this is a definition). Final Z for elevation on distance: 1.00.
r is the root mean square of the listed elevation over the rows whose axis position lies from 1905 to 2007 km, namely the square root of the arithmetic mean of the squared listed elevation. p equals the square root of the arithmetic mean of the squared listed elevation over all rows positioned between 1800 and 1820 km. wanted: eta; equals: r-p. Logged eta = -22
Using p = 304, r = 282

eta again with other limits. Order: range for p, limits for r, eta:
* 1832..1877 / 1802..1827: 3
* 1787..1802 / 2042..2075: -24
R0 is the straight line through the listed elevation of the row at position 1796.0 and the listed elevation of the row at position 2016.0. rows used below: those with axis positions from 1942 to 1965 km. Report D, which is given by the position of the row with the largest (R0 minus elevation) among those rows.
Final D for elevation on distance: 1951.0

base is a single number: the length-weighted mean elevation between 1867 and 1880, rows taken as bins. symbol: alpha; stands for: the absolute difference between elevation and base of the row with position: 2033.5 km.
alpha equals 10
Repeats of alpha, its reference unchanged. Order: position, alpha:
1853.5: 4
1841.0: 1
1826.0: 0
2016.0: 43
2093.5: 118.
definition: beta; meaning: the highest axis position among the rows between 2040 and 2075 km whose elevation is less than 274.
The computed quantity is 2073.5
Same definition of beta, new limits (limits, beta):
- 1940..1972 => 1953.5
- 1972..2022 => 2021.0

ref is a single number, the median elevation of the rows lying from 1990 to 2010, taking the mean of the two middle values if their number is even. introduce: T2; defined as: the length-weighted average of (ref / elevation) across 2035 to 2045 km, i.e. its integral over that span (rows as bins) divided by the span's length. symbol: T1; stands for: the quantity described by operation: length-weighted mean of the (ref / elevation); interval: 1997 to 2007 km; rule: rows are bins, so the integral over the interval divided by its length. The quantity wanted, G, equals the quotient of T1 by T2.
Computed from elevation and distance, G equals 1.03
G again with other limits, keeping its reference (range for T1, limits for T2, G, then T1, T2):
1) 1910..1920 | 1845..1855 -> 1.06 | 0.96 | 0.90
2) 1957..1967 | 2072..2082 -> 0.83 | 0.97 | 1.16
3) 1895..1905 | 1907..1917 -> 0.91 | 0.86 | 0.95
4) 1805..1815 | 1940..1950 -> 0.92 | 0.91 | 0.99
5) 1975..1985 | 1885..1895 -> 1.08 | 0.97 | 0.90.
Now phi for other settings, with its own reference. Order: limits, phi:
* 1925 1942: 1938.5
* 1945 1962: 1961.0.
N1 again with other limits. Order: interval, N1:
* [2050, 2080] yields 2056.0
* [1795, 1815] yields 1813.5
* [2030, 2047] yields 2036.0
